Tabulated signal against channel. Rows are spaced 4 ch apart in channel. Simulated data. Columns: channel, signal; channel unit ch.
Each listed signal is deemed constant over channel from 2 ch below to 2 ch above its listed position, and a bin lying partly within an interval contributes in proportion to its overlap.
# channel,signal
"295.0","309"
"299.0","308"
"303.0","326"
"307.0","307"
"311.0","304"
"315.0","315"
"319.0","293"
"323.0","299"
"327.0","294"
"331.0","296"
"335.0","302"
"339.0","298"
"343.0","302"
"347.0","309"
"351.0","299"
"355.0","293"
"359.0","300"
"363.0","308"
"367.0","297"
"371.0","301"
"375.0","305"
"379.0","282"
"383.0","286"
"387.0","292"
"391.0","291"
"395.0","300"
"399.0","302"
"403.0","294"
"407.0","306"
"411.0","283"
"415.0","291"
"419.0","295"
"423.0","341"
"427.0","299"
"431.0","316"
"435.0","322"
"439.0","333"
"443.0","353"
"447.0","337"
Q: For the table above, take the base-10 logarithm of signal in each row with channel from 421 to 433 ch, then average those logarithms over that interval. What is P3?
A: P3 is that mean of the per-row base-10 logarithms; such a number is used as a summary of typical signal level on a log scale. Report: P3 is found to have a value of 2.50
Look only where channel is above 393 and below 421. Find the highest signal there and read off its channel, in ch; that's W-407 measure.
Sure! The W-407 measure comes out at 407.0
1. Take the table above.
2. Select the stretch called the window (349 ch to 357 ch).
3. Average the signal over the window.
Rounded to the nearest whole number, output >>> 296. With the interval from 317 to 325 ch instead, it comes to 296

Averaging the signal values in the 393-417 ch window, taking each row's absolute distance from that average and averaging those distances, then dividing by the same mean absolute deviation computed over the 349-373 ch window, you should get 2.0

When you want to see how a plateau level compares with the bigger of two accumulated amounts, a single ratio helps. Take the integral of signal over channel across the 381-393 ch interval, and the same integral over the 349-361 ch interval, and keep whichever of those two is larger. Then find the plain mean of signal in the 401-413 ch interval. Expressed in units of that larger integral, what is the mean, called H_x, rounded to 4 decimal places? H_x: 0.0825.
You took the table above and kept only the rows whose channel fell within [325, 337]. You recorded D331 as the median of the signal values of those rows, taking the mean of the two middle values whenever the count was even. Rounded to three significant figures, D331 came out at 296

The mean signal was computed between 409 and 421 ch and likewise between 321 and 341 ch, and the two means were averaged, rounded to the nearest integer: 294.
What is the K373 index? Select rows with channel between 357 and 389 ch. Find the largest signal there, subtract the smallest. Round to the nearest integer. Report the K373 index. 26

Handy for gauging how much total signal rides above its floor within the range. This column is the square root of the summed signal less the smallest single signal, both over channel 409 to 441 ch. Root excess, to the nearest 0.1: 46.9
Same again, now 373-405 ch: 45.5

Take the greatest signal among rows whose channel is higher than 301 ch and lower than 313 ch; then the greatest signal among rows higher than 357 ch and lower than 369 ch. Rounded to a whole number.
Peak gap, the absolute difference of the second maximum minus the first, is 18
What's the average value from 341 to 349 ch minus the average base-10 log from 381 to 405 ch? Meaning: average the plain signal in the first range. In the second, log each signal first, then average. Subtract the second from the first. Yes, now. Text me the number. 303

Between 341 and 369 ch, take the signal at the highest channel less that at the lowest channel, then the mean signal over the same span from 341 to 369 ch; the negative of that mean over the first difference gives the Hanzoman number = 60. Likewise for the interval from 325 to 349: -20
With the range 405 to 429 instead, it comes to 43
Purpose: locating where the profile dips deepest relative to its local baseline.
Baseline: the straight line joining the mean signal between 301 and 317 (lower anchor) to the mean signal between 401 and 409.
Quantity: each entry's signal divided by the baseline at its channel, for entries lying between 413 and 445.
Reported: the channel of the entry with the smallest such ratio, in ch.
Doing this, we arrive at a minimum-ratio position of 415.0 ch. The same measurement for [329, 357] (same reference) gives 331.0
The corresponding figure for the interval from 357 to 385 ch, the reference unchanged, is 379.0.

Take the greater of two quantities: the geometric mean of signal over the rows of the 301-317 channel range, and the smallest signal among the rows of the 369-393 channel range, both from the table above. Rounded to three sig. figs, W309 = 313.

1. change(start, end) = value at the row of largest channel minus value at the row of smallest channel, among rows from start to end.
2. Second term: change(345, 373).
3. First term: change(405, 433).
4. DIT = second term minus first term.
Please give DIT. -18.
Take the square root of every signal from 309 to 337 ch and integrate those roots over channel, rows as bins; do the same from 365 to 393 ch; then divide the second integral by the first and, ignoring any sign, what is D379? 0.988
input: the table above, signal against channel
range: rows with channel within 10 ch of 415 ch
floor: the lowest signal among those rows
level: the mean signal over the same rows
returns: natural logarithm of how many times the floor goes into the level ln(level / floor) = 0.069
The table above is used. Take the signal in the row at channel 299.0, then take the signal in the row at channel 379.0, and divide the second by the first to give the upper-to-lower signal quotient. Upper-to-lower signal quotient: 0.92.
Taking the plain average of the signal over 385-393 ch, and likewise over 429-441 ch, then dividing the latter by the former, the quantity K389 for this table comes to 1.11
